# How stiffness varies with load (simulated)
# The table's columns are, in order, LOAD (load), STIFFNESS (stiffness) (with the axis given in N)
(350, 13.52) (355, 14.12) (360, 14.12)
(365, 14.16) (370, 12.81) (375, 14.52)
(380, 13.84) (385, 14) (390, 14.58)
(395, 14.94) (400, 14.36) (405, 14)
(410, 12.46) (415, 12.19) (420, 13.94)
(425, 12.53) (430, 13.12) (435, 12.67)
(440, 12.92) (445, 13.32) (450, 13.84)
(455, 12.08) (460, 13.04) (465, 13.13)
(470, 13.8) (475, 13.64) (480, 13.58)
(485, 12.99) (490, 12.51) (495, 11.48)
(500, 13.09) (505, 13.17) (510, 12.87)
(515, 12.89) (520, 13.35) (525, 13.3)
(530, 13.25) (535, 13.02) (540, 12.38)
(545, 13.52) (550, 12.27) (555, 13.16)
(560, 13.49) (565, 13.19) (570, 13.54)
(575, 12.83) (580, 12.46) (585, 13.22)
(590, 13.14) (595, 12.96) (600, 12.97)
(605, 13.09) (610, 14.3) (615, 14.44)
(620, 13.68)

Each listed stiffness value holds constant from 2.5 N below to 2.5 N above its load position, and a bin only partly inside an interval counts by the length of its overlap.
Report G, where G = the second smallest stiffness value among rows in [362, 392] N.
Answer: 13.84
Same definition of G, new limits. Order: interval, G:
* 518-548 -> 13.02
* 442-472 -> 13.04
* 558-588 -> 12.83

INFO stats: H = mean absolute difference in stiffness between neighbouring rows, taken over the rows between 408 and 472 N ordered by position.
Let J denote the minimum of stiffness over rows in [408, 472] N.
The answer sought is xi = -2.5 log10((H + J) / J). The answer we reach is -0.066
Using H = 0.76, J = 12.08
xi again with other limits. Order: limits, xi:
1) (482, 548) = -0.047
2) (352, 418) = -0.055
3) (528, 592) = -0.051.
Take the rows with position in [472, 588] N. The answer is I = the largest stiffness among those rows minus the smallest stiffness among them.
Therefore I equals 2.16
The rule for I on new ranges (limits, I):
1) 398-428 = 2.17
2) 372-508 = 3.46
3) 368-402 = 2.13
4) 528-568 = 1.25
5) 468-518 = 2.32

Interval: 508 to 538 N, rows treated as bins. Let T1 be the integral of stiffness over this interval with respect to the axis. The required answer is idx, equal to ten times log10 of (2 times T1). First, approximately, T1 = 393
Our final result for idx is 29.0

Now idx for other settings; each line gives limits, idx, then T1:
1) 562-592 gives 28.9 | 392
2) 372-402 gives 29.3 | 430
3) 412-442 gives 28.9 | 387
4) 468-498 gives 28.9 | 390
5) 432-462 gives 28.9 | 389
